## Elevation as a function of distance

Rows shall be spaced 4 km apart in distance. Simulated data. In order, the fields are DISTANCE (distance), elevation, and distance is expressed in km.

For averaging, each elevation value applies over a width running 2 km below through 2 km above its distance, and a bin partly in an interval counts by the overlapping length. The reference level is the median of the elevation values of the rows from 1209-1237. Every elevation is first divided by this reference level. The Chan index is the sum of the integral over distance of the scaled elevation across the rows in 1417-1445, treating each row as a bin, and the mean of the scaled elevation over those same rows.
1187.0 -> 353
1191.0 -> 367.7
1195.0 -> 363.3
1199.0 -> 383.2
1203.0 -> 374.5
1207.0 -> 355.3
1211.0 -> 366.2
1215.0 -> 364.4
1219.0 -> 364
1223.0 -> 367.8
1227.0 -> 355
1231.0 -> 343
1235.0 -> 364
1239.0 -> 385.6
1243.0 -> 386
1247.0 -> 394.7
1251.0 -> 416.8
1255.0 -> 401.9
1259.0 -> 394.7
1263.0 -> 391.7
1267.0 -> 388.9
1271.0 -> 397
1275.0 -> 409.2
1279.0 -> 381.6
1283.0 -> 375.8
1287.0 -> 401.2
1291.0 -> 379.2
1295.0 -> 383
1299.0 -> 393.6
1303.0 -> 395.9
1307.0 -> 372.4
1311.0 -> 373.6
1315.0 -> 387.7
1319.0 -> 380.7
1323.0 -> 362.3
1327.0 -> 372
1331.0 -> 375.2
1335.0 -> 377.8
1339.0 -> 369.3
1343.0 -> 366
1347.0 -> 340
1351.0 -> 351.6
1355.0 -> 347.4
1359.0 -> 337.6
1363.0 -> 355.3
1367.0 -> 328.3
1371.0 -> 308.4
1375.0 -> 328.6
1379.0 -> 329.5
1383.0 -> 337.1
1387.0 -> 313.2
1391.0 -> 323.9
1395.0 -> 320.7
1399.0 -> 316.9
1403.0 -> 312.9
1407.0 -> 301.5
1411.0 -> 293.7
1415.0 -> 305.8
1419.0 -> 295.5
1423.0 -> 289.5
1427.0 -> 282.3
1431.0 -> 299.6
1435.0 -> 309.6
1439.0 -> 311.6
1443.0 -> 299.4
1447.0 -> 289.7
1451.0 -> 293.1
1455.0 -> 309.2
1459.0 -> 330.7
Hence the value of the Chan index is 23.8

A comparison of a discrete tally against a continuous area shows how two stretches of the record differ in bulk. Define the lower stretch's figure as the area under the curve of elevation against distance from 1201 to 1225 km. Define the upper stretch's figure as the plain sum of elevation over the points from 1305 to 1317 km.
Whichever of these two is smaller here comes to 1134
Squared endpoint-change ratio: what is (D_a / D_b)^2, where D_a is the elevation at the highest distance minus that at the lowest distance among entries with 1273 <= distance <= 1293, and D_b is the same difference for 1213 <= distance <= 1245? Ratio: 1.9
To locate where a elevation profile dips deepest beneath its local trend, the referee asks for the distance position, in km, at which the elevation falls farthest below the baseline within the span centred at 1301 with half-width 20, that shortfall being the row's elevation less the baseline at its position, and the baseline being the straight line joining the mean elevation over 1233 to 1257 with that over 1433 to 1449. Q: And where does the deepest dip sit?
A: 1283.0 km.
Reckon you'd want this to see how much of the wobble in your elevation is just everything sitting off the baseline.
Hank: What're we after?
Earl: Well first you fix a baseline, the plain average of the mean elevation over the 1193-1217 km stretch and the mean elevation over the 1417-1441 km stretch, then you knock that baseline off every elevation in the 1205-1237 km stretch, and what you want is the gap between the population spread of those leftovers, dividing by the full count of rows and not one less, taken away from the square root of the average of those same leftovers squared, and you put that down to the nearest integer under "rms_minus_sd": 20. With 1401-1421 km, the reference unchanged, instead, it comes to 25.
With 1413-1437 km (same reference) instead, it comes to 28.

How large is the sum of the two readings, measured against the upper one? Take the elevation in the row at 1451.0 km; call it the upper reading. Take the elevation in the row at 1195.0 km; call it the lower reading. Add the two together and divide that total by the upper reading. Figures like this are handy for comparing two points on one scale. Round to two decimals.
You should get 2.24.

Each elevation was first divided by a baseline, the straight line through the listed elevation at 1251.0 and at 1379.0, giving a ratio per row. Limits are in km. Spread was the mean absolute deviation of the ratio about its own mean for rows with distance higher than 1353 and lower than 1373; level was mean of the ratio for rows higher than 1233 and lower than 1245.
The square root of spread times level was 0.167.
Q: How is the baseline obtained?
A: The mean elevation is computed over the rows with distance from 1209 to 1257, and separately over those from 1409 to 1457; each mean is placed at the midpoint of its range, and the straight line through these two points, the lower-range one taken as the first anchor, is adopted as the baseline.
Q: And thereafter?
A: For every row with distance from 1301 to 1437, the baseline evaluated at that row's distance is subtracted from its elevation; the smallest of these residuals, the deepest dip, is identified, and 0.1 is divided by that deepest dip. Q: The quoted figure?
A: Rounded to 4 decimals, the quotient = -0.0055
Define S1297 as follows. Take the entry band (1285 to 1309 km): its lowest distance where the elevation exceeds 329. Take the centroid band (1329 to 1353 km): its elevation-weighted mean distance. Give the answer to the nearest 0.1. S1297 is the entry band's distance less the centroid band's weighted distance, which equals -53.8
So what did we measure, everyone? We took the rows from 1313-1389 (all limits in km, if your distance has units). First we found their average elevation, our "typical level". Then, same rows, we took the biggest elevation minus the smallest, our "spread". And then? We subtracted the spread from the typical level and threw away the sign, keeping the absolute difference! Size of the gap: 272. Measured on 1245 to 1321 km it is 346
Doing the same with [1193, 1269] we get 303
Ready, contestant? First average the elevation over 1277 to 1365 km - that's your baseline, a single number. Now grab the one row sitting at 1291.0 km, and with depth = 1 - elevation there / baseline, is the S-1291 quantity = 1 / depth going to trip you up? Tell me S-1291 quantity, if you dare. -50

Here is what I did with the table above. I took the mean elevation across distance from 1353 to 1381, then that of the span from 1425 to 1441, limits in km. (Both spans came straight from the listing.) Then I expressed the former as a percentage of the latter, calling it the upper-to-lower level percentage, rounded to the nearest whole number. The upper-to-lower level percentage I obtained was 111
